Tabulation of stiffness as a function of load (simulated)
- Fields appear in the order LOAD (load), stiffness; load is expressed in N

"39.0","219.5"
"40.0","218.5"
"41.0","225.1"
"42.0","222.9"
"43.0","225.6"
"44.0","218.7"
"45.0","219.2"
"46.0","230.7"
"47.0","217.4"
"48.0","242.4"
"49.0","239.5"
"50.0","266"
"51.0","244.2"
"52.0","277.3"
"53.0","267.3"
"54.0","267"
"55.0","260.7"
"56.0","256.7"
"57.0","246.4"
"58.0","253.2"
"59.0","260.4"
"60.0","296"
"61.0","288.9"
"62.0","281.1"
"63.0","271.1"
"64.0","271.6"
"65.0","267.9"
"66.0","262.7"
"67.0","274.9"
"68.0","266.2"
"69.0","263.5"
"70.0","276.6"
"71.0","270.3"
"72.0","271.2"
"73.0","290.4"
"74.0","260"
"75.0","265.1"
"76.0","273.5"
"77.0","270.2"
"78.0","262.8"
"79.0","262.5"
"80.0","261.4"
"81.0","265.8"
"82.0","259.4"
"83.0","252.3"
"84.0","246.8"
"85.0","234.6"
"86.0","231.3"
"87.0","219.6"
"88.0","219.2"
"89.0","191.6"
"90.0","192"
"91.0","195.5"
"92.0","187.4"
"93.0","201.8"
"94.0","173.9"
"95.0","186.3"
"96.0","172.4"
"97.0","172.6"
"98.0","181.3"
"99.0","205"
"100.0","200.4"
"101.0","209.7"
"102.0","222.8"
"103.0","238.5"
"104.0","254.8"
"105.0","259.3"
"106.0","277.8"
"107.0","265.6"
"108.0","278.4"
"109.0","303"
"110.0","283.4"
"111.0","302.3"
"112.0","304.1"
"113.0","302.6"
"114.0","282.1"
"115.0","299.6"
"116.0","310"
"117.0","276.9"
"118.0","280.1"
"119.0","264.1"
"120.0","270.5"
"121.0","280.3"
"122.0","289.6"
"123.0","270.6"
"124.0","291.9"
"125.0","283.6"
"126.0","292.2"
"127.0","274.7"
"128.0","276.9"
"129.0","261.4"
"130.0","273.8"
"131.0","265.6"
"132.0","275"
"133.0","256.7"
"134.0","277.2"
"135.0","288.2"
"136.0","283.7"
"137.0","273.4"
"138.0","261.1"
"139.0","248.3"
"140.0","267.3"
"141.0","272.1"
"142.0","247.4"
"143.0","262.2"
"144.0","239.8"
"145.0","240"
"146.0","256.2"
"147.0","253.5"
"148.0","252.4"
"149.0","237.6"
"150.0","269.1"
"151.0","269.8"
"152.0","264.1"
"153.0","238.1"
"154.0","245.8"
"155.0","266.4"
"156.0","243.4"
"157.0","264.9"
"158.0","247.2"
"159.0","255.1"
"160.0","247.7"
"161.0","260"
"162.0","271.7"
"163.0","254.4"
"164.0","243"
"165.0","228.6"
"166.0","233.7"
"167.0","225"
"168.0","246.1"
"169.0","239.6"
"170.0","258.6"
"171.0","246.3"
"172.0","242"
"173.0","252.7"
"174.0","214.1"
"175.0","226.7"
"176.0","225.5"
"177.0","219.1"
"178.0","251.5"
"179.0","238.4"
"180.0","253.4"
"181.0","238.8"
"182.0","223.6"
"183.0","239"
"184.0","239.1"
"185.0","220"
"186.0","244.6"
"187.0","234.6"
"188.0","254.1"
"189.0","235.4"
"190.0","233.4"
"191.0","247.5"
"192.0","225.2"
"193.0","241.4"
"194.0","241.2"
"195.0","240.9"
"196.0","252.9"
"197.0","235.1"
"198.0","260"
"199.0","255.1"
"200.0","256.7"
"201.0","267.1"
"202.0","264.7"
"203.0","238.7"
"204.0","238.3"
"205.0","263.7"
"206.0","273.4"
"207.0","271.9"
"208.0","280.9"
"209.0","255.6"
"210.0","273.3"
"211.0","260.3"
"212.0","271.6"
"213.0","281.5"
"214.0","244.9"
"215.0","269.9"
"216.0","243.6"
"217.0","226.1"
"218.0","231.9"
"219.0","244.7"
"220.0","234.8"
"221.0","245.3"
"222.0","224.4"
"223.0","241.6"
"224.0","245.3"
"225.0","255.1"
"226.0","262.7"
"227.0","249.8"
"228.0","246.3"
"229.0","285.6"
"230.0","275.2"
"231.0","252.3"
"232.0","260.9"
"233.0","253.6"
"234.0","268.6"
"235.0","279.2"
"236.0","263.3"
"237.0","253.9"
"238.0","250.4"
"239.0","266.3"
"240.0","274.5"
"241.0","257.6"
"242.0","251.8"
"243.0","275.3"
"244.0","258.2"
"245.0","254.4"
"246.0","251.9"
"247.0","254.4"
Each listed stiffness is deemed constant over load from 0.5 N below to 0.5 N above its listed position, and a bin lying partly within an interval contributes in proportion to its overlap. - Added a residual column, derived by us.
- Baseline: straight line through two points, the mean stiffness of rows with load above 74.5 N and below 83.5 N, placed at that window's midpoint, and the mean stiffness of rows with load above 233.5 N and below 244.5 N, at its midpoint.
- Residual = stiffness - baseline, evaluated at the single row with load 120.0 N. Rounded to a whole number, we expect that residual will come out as 7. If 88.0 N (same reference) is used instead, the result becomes -44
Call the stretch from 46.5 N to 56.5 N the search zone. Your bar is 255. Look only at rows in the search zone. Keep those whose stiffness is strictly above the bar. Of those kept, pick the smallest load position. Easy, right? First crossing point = 50.0 N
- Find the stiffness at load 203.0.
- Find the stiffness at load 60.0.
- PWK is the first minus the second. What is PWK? -57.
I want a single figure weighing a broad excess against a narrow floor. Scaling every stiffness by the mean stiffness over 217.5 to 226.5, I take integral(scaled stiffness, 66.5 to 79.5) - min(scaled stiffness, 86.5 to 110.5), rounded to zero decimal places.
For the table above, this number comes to 14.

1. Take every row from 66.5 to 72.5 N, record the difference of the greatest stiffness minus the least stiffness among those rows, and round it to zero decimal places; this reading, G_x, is 13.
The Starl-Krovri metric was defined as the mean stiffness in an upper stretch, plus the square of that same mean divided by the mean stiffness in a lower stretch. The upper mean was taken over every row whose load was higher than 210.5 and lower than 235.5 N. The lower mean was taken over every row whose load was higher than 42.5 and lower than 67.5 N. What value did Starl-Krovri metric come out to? 506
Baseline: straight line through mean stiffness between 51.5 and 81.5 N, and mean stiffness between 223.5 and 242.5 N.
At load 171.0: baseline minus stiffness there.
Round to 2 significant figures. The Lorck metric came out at 17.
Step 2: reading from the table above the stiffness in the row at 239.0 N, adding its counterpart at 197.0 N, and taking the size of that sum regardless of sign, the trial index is 501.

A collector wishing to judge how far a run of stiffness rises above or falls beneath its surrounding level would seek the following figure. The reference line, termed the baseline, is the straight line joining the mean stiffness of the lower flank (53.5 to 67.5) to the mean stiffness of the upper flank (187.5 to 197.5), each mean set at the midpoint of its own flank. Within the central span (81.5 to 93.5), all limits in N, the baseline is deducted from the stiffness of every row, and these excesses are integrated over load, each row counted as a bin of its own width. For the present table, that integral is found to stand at -522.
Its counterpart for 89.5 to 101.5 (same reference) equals -855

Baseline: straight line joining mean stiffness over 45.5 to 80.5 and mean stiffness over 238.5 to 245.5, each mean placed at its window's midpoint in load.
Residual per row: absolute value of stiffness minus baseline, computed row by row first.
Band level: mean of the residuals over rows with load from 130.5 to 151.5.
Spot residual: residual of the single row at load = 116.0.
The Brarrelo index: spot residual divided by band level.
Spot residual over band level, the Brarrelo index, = 3.9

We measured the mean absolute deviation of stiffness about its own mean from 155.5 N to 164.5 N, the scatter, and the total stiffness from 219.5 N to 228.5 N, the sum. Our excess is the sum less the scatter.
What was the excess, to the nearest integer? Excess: 2197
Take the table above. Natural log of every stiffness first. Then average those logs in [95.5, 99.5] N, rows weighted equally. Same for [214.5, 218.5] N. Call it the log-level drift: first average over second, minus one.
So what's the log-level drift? -0.05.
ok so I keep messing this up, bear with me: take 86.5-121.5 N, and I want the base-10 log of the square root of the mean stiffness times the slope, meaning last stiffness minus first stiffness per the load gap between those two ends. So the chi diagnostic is 1.32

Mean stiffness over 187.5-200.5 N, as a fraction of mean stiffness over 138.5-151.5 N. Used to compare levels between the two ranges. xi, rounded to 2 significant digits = 0.96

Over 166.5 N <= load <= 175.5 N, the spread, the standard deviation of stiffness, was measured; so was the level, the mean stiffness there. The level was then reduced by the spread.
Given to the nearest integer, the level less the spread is 225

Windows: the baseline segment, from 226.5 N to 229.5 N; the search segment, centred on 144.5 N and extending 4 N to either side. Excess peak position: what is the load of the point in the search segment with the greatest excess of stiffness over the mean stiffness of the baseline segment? 141.0 N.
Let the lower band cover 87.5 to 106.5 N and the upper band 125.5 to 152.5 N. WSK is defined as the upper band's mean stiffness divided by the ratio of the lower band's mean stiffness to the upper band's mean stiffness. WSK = 337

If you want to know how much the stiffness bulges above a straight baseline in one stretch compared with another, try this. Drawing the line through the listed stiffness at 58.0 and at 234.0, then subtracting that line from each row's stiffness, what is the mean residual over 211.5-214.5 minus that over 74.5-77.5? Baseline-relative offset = -16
